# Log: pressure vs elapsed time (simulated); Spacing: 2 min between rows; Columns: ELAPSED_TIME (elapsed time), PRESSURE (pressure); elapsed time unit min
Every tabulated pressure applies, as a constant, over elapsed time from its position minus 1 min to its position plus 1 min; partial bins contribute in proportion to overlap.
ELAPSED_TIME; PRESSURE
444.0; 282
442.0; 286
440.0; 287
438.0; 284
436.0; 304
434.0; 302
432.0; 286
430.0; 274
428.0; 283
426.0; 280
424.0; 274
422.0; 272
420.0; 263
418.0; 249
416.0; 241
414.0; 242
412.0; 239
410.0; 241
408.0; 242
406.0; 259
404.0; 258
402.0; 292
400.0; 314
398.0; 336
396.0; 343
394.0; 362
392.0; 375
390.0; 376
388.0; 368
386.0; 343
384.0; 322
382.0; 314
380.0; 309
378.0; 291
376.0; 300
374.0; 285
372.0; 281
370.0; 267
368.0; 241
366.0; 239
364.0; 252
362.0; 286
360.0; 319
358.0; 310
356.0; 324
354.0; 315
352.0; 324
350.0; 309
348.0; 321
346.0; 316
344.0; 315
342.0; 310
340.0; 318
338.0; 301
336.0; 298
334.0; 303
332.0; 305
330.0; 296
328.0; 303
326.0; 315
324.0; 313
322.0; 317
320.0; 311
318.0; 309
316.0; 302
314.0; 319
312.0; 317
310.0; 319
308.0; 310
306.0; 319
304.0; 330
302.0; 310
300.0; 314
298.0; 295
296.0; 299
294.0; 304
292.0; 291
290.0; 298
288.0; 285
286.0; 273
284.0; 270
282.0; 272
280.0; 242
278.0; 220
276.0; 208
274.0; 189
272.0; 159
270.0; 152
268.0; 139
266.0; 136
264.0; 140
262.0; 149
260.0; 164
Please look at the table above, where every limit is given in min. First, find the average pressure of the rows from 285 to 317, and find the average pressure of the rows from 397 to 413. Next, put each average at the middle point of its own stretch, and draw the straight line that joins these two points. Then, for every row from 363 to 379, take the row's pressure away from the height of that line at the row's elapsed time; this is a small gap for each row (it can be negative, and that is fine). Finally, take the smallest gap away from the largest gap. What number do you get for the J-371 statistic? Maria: 64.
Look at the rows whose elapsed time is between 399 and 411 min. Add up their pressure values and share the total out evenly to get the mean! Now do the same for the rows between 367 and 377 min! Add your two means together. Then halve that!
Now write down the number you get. 271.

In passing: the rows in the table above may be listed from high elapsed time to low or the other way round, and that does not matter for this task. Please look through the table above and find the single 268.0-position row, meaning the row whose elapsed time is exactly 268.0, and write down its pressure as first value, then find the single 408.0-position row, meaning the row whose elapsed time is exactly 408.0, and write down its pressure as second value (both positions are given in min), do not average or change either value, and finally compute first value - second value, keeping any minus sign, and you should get -103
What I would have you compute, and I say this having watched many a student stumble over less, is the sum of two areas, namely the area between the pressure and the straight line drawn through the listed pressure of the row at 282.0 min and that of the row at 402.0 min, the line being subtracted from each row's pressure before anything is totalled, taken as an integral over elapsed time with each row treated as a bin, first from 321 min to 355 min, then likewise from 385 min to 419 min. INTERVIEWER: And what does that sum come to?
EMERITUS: 1225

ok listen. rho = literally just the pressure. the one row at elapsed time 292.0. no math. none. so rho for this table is 291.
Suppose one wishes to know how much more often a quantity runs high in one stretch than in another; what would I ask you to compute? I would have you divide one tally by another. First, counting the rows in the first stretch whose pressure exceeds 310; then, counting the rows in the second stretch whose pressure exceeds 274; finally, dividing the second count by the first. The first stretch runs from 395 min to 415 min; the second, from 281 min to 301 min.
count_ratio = 2.3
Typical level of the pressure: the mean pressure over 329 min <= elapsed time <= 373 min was 298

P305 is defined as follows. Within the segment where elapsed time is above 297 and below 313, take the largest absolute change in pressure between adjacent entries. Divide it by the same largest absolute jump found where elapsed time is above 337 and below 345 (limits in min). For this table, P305 1.2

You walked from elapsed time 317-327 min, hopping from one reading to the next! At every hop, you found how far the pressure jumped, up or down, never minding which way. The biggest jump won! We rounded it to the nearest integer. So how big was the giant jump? 6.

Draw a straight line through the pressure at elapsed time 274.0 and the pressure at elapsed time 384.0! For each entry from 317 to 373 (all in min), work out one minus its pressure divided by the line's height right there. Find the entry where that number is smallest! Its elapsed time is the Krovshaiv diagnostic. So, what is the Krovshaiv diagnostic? 322.0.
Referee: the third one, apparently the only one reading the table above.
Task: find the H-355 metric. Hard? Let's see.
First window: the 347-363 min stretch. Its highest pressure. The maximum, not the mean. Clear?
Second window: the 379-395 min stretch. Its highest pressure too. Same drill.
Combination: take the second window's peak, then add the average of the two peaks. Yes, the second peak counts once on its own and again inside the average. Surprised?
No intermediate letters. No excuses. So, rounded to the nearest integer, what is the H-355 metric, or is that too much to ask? 726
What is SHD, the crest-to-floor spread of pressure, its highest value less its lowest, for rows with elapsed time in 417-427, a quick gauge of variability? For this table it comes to 31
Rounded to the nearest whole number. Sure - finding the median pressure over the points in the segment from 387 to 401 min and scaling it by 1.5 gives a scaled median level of 543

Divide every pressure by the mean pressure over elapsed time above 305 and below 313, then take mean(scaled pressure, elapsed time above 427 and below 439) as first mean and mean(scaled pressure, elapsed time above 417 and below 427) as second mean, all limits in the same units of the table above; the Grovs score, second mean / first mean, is 0.93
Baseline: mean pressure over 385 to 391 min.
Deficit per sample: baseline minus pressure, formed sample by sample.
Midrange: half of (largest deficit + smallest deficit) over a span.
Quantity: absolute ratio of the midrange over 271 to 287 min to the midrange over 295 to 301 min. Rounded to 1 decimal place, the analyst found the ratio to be 2.5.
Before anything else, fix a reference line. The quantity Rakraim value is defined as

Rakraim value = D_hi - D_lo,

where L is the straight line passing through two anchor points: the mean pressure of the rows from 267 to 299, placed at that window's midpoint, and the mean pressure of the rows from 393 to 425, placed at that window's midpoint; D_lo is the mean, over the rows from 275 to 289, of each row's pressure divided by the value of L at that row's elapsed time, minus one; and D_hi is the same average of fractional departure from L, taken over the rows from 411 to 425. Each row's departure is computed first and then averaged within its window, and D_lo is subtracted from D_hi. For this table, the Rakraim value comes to -0.13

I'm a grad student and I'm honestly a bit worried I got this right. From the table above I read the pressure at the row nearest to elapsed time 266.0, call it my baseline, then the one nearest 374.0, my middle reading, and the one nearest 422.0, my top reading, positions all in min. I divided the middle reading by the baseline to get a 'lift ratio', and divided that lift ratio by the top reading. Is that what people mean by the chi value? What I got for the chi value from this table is 0.0077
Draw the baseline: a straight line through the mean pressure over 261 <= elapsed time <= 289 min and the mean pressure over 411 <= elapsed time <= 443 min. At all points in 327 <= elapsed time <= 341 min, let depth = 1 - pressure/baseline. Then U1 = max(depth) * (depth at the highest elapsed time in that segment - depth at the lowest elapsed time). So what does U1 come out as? 0.010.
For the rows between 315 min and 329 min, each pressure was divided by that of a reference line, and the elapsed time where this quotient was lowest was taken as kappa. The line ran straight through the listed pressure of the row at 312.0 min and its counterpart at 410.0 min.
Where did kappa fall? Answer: 316.0 min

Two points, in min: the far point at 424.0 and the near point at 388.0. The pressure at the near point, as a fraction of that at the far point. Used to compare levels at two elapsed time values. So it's 1.34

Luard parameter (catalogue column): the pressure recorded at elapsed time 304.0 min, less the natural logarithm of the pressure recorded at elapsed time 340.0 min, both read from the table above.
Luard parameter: 324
